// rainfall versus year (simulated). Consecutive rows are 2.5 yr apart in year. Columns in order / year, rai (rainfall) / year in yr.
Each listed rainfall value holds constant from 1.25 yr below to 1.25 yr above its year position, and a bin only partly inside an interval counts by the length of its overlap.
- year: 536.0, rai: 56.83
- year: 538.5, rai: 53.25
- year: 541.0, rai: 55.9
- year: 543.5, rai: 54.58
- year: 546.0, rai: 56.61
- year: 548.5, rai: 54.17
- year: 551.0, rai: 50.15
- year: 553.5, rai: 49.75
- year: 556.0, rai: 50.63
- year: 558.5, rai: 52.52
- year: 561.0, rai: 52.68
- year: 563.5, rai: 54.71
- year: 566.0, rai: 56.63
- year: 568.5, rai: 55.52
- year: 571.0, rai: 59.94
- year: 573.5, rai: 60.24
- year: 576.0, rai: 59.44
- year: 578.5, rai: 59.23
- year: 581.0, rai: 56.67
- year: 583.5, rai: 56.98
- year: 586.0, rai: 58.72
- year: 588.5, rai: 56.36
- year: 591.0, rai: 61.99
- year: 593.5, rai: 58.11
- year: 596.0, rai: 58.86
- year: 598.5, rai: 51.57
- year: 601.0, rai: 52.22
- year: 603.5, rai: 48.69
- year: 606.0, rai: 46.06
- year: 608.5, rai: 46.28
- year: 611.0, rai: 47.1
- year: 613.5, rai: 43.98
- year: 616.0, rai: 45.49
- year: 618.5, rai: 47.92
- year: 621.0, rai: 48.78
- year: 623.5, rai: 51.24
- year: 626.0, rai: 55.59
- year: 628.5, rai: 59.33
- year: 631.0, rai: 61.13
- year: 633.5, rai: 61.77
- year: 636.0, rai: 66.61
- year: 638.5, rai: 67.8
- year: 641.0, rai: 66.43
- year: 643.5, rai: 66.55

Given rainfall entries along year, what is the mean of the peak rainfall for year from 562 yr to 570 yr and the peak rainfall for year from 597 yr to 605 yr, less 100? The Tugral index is -45.6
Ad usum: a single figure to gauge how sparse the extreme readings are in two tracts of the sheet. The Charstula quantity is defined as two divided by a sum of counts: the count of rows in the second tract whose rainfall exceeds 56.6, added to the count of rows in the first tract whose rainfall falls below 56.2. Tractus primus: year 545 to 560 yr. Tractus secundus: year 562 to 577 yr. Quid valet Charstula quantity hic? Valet 0.22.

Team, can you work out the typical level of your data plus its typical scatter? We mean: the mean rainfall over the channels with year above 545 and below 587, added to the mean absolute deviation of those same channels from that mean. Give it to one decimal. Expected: 58.4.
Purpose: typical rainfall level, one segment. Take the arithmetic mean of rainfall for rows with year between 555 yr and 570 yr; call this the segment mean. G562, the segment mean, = 54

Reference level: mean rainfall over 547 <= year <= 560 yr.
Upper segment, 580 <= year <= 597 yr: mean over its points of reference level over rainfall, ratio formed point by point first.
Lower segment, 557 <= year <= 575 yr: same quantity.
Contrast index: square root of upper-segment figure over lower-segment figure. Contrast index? 0.98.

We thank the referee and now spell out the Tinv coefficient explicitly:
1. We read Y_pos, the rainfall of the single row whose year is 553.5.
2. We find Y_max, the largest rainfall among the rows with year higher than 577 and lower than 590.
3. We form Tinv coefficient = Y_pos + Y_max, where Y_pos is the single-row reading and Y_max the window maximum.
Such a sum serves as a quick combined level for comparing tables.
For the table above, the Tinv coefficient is 109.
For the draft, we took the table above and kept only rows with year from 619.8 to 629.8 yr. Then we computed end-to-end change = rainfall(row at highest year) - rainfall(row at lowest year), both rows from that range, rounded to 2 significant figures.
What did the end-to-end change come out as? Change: 11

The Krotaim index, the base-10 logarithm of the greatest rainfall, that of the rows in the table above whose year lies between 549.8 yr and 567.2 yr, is 1.75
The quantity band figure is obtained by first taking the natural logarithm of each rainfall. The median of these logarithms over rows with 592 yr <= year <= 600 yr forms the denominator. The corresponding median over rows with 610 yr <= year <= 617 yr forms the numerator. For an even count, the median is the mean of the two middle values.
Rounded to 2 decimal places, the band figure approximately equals 0.94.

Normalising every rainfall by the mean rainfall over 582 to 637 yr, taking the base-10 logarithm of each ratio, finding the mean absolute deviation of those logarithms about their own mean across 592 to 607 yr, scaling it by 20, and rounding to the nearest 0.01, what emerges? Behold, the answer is 0.64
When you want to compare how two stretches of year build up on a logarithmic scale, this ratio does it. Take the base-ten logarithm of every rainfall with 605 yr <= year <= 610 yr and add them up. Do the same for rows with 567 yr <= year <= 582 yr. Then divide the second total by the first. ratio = 3.2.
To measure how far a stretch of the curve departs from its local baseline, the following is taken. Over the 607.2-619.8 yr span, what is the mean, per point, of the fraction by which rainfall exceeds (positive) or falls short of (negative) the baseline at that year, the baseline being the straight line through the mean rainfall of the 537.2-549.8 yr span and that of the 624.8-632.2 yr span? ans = -0.20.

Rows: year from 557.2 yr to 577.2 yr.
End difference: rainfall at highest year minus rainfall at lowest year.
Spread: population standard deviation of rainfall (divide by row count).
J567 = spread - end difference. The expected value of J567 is -4.0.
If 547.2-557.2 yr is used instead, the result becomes 5.3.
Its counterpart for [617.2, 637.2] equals -12.4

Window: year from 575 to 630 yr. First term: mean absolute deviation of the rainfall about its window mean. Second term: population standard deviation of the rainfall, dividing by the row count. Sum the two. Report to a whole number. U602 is 11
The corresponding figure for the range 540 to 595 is 6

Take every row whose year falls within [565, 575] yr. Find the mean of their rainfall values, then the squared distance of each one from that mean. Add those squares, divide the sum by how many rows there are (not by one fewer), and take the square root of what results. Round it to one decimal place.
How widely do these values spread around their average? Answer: 2.0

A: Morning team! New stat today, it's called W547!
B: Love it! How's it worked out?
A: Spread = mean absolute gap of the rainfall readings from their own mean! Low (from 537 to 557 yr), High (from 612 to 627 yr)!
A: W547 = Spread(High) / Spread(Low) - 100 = -98.6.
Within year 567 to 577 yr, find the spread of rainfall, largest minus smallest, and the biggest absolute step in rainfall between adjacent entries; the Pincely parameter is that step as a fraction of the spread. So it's 0.94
